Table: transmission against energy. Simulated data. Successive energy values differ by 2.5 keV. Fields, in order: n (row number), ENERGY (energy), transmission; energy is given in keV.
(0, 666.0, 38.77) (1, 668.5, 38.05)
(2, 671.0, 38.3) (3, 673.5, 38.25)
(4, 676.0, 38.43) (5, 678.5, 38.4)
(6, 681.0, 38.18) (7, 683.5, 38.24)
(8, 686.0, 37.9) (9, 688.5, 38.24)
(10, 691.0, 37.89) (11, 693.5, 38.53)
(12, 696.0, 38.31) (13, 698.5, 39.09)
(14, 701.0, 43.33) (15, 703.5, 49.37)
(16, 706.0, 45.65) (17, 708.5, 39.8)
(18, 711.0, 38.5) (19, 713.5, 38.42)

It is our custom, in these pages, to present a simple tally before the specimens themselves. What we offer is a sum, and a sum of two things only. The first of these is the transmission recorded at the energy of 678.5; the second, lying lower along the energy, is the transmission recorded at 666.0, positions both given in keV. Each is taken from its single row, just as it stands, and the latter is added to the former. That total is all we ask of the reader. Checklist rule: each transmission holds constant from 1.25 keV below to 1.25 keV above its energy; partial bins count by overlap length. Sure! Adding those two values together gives 77.2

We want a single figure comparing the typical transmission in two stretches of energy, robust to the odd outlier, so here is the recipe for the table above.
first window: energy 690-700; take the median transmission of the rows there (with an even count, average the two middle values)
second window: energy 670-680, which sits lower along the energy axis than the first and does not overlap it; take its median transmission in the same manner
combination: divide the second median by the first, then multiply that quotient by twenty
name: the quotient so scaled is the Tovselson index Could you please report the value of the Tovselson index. 20.0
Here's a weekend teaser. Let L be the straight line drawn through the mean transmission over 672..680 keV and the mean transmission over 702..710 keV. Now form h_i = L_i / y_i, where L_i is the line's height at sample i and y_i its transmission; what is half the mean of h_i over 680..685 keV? 0.520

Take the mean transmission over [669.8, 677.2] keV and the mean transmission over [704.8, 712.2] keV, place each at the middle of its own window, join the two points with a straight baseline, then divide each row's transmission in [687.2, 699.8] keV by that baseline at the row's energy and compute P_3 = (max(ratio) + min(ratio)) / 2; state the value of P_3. 0.96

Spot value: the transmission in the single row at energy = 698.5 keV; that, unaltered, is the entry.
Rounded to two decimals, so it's 39.09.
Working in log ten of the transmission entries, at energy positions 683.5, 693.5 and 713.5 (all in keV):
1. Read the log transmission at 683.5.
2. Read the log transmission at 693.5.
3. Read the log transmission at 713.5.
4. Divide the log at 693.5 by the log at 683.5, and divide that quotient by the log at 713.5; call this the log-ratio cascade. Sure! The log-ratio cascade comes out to 0.6324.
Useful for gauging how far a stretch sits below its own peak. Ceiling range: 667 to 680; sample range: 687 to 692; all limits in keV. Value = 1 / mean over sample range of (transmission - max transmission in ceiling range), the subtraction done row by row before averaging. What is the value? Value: -2.7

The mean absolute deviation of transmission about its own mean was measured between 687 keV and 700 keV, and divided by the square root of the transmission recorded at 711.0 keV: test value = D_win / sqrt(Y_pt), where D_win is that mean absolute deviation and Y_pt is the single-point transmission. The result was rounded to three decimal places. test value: 0.051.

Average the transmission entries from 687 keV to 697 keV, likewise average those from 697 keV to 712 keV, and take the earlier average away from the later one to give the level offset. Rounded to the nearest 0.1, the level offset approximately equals 4.4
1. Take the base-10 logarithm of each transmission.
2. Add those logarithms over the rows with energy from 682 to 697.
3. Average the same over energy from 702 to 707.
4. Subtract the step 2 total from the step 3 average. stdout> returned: -8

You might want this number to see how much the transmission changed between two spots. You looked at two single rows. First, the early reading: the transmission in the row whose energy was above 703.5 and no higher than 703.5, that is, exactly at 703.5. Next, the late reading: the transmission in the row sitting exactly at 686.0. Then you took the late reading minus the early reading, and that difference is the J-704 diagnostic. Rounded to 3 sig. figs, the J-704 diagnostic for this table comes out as -11.5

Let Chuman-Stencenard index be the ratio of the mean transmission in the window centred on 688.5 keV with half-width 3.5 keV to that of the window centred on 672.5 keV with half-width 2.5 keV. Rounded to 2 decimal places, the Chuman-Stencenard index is 0.99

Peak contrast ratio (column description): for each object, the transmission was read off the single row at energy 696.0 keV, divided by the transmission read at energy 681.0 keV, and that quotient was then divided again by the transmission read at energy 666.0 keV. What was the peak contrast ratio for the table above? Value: 0.026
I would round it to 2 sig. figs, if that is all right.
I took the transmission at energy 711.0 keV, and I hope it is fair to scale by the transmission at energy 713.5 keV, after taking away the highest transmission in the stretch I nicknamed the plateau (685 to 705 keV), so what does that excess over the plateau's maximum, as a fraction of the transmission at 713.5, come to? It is -0.28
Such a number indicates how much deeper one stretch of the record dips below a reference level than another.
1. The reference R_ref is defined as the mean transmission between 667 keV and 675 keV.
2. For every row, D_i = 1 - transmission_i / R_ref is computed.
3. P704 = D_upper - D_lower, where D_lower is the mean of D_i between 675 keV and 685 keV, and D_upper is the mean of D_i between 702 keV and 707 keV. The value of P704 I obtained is -0.24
